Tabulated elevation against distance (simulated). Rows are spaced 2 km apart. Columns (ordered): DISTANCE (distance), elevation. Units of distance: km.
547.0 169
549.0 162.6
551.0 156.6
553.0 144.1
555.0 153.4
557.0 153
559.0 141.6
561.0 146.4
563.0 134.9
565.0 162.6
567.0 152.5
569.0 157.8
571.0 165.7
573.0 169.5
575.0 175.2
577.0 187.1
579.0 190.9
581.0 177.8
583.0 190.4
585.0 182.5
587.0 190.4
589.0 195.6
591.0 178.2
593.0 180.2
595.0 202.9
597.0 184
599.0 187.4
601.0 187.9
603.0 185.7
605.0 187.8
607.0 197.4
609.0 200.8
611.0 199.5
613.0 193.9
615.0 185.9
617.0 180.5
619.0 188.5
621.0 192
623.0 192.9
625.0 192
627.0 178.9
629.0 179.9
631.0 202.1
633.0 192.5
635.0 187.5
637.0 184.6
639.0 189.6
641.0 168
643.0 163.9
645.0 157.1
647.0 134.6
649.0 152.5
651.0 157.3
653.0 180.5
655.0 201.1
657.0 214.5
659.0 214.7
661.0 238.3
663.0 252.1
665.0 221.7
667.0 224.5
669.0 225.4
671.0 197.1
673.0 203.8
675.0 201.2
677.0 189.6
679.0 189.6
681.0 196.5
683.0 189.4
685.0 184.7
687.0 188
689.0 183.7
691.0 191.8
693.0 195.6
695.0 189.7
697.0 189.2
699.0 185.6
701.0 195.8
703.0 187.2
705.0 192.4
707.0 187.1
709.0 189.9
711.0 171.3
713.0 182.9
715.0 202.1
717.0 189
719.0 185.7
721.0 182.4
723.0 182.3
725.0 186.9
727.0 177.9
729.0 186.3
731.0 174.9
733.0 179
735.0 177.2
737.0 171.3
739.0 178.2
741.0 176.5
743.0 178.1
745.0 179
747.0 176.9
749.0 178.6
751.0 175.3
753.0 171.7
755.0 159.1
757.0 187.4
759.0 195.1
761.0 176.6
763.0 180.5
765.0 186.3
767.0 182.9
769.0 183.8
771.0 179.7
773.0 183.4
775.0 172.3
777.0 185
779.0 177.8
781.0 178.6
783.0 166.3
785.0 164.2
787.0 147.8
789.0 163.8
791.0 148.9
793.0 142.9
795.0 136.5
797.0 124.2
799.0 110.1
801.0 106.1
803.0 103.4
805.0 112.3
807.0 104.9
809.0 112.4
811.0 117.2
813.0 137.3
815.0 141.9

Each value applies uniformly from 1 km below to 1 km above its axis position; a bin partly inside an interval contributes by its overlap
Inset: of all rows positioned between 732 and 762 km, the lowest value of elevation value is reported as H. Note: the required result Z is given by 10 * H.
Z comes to 1591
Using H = 159.1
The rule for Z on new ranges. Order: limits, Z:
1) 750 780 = 1591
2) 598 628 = 1789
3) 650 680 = 1573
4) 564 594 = 1525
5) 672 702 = 1837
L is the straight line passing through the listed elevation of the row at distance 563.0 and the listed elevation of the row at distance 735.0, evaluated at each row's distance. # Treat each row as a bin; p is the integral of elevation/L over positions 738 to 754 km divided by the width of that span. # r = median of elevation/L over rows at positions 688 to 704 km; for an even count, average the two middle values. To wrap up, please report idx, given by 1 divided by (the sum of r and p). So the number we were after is 0.473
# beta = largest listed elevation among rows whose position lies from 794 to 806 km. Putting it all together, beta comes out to 136.5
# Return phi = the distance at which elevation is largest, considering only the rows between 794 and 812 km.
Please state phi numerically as 795.0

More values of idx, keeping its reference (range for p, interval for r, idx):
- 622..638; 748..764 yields 0.450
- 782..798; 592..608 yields 0.480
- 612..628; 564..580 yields 0.402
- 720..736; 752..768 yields 0.496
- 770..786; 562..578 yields 0.467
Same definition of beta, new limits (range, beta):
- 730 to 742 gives 179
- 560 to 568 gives 162.6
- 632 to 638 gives 192.5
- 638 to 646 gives 189.6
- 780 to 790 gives 178.6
